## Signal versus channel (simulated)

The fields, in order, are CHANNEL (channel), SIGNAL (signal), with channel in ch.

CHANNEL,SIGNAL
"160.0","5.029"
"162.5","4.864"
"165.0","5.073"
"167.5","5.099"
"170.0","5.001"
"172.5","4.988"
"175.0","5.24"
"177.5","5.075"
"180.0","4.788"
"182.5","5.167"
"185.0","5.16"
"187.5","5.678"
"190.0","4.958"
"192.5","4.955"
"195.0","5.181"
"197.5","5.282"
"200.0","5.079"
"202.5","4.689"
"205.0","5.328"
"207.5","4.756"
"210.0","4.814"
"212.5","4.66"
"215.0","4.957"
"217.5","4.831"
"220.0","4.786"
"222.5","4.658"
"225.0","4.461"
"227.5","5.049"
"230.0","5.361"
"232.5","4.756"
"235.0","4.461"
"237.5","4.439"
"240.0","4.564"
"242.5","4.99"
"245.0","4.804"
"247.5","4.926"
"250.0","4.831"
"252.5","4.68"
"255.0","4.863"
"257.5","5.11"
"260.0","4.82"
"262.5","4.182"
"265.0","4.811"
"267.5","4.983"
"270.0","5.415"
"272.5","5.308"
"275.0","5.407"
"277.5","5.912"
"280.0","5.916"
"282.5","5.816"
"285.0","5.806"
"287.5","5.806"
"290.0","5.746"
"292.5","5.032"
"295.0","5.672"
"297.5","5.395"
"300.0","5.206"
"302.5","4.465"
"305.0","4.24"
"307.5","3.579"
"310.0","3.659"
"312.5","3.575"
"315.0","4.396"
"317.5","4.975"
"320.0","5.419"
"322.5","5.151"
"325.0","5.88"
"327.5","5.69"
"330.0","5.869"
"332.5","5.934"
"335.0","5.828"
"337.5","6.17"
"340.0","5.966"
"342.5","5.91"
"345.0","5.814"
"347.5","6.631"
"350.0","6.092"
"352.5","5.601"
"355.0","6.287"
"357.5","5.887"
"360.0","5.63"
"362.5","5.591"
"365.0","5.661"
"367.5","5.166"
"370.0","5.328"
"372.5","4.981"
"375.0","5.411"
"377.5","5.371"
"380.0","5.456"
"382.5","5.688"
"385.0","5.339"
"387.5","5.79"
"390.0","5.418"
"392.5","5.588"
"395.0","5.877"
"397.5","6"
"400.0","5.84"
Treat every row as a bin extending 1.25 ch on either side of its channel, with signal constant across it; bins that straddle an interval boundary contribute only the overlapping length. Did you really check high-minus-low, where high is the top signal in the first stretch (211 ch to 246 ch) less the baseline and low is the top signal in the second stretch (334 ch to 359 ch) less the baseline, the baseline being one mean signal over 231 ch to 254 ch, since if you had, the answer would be -1.3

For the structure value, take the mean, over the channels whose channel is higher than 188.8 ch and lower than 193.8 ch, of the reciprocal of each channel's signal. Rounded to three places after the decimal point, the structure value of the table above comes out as 0.202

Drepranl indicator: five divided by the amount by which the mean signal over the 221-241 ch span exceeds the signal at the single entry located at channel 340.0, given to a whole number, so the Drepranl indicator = -4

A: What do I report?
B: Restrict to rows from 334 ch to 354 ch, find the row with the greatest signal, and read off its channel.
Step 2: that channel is 347.5 ch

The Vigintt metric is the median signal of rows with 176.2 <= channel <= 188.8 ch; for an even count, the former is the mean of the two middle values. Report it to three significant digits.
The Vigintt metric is 5.16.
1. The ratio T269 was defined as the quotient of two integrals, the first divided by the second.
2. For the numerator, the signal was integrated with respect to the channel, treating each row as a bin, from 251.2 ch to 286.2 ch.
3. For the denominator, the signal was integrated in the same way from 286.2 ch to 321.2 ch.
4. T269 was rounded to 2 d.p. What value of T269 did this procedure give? 1.09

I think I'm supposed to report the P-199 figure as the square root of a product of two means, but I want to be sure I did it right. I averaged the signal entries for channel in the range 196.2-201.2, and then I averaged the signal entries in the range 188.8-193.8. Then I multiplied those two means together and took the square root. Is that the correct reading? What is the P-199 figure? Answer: 5.1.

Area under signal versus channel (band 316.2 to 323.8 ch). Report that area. 39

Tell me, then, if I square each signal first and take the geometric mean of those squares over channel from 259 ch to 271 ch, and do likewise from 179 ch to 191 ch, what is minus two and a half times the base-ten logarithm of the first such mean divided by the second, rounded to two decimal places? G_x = 0.14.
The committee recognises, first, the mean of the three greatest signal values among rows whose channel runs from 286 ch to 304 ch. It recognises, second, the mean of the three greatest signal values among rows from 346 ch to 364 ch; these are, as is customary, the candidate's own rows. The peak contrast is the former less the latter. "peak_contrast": -0.60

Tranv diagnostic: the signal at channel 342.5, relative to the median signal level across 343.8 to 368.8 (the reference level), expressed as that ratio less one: 0.03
